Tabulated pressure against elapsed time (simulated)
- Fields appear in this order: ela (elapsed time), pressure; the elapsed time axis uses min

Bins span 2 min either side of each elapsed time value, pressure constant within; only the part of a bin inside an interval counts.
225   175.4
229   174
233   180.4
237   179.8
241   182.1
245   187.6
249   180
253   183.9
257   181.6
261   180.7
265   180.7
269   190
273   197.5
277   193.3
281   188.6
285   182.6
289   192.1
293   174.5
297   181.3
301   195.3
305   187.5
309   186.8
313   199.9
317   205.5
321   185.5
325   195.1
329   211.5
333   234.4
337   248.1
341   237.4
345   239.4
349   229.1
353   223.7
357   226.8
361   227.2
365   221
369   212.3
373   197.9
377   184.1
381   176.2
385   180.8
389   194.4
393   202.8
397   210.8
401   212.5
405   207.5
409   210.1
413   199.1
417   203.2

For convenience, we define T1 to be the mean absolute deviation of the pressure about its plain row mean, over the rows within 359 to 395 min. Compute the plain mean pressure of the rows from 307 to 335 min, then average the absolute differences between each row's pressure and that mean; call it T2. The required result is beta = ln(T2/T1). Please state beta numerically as -0.1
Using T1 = 14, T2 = 12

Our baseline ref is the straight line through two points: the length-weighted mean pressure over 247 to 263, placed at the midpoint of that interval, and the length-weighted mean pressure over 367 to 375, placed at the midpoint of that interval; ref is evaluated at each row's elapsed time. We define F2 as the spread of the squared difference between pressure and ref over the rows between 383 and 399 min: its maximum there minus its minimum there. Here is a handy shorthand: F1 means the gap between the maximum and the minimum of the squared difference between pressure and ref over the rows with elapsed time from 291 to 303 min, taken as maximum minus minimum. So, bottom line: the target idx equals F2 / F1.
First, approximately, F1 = 199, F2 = 737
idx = 4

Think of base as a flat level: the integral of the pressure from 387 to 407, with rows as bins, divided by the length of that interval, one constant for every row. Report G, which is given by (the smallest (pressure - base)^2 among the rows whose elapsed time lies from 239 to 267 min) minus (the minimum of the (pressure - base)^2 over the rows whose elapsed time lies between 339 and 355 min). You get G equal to -4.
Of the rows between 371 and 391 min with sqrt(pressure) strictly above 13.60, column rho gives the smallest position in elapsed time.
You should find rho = 373 min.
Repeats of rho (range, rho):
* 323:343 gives 325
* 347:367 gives 349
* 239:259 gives 245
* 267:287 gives 269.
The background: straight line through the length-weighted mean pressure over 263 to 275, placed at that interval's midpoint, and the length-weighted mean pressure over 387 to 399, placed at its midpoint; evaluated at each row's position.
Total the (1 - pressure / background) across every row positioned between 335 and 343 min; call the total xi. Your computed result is -0.47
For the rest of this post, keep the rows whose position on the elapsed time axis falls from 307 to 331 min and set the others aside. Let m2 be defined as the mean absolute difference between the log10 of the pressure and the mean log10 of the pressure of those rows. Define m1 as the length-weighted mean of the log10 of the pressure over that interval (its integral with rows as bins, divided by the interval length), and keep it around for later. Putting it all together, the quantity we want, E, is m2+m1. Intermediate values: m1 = 2.29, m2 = 0.018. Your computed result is 2.31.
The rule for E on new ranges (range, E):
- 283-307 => 2.28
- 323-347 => 2.39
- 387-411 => 2.33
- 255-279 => 2.29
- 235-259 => 2.27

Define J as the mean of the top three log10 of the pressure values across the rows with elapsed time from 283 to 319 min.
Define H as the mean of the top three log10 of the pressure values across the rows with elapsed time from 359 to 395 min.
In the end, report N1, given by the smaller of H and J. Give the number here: 2.301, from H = 2.34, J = 2.30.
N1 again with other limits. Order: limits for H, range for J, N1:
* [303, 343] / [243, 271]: 2.272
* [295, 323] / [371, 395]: 2.297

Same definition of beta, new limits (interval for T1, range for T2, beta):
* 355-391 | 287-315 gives -1.0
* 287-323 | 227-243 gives -1.1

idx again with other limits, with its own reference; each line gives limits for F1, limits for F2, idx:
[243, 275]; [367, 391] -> 6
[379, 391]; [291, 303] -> 0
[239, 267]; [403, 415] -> 3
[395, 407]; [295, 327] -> 6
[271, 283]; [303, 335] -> 9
